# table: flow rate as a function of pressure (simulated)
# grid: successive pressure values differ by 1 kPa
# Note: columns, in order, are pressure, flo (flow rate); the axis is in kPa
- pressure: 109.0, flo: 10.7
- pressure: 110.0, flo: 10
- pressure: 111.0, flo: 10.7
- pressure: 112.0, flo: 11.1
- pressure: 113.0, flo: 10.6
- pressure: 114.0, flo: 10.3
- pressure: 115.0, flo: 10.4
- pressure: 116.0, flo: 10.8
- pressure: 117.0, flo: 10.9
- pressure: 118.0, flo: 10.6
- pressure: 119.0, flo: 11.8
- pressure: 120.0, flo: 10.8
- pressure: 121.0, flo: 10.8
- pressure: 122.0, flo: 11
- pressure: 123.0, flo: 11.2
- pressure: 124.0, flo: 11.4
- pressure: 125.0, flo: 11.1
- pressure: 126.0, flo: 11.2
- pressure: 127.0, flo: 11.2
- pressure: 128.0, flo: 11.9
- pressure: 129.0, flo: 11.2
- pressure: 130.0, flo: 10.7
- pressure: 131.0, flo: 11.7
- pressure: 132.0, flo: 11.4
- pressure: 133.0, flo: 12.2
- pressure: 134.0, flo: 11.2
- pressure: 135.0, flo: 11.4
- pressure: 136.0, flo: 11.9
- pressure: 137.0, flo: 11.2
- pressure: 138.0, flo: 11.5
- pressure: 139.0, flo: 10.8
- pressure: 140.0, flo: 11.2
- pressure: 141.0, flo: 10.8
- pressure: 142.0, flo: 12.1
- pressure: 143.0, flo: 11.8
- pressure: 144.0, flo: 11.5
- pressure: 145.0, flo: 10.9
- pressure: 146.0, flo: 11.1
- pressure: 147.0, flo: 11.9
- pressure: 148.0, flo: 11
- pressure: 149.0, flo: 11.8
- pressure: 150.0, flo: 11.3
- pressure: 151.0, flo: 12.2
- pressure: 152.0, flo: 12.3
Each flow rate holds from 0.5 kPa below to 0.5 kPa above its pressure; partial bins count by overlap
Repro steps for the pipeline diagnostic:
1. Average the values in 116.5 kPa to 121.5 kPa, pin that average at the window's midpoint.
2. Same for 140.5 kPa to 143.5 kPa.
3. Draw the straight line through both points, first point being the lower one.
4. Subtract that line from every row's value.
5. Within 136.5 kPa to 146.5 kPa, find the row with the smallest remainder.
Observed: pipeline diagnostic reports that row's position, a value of 145.0 kPa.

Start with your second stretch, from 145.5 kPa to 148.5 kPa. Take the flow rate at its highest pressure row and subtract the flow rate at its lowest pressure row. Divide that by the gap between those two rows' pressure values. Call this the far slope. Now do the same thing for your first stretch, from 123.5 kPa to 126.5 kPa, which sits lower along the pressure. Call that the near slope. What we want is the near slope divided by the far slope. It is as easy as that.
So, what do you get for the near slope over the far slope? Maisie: 2.0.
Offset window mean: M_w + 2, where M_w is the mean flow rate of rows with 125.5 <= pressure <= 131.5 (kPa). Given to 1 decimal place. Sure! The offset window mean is 13.3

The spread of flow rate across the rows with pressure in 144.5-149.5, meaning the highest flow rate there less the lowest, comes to 1.0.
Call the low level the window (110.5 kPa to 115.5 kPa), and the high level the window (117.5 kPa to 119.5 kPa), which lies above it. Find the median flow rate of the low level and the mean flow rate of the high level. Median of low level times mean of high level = 119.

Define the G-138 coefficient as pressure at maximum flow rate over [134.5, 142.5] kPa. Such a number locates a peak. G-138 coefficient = 142.0 kPa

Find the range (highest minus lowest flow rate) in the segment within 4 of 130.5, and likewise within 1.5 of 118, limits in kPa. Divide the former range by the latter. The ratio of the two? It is 1.25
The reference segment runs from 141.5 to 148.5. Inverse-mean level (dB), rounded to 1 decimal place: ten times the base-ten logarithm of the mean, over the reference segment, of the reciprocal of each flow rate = -10.6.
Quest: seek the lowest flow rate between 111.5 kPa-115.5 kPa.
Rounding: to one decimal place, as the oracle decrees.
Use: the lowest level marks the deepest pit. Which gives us 10.3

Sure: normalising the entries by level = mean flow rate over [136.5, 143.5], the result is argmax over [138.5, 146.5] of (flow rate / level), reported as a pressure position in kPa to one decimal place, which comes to 142.0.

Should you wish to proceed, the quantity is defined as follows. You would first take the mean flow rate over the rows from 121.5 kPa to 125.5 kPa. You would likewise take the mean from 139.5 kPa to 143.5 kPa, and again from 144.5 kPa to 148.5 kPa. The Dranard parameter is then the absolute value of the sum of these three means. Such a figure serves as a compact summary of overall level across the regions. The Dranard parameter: 33.9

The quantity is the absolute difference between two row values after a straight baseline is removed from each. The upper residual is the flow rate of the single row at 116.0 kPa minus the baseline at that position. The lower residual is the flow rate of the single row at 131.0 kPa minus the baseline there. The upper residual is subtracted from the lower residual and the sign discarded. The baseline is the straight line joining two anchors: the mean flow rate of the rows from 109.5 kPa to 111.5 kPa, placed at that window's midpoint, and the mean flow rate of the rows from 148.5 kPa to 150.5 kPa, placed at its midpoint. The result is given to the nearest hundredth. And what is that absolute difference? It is 0.44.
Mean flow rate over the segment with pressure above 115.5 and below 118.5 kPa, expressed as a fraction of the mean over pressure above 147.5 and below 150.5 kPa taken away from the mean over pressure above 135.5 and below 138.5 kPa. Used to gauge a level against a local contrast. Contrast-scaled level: 65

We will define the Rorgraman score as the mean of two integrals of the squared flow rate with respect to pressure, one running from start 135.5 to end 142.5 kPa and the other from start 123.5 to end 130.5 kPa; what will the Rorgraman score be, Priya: 895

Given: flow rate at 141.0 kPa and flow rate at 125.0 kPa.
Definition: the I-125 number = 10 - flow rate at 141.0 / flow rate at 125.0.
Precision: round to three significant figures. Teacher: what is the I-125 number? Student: 9.03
